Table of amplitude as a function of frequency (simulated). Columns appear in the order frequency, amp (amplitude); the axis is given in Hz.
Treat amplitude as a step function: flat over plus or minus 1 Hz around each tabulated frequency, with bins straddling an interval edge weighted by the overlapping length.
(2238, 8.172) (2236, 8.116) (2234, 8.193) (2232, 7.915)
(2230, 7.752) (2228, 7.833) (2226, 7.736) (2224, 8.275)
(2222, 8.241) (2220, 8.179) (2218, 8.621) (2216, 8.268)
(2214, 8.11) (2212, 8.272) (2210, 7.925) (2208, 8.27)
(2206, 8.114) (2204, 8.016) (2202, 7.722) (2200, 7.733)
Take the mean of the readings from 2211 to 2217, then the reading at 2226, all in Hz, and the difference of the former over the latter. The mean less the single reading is 0.5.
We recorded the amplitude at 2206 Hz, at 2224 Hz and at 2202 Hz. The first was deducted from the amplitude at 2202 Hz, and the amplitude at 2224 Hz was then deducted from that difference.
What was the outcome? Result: -8.67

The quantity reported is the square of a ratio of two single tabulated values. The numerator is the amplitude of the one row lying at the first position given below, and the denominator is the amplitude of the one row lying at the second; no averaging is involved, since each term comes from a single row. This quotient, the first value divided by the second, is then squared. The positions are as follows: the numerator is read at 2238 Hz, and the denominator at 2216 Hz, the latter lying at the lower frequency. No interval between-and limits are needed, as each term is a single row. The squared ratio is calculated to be 0.98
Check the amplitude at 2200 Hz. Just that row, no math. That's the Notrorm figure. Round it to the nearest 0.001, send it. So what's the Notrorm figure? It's 7.733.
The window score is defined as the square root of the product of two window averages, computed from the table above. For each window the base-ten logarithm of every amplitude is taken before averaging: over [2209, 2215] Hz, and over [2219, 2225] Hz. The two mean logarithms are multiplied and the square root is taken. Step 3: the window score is 0.912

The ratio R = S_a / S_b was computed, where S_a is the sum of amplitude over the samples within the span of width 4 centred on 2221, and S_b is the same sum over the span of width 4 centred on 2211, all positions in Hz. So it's 1.01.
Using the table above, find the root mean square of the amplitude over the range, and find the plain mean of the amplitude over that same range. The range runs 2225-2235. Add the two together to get 15.8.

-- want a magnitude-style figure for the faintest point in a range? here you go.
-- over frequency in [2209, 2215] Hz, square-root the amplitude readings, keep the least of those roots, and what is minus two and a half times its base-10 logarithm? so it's -1.12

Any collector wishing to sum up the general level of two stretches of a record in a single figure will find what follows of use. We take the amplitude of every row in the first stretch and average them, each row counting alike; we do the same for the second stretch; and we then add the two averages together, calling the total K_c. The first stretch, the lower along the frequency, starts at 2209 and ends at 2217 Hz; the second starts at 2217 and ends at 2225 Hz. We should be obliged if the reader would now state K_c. 16.5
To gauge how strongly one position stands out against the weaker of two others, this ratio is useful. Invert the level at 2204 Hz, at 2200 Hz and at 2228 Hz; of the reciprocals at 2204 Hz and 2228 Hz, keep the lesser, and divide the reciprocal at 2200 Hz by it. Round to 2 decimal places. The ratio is 1.04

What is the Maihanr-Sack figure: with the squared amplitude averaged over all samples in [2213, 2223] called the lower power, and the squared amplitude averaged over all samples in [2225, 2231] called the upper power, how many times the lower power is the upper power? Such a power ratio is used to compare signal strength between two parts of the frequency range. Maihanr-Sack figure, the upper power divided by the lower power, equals 0.88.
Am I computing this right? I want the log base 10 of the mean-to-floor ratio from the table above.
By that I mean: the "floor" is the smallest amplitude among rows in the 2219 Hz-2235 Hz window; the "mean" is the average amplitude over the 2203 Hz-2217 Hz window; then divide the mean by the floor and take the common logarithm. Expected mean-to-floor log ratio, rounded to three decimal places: 0.022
